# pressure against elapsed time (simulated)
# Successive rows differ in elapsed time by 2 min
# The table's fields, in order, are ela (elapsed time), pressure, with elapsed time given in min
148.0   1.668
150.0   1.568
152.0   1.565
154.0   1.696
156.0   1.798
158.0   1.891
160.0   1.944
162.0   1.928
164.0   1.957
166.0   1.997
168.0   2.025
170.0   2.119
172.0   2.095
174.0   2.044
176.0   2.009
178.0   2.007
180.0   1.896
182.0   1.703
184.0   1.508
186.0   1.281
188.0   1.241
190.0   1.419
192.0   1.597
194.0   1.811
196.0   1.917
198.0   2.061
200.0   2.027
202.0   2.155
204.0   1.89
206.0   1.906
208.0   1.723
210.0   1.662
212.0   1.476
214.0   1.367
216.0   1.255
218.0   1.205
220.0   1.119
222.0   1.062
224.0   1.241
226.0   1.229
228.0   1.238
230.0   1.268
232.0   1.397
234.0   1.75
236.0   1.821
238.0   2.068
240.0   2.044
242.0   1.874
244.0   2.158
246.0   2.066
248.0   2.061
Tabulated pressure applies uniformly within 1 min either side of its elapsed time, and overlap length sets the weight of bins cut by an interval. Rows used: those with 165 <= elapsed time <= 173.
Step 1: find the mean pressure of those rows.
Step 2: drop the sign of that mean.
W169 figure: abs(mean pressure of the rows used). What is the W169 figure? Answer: 2.1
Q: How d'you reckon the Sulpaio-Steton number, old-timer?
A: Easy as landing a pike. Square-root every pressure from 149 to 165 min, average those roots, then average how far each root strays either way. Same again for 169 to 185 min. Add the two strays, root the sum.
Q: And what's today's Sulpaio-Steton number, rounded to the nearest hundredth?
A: 0.34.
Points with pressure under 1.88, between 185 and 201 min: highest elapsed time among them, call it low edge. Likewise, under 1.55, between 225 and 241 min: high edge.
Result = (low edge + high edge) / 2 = 213 min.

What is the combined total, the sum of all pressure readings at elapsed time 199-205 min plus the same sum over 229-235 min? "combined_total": 10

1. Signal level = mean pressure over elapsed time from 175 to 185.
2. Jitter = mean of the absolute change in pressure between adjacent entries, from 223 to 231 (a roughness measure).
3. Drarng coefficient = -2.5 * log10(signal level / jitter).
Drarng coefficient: -5.08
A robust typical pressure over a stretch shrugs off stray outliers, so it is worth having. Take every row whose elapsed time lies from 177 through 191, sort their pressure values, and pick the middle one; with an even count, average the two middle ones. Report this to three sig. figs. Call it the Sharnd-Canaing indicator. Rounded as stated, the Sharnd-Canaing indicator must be 1.51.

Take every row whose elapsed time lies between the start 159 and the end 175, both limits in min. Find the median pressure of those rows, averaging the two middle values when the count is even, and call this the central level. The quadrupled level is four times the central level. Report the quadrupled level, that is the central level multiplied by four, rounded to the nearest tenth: 8.0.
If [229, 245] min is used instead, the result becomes 7.4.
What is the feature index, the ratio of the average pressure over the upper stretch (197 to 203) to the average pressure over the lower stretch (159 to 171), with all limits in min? 1.04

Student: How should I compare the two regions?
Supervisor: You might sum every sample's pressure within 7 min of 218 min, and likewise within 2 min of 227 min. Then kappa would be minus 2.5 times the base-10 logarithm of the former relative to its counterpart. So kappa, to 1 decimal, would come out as -1.4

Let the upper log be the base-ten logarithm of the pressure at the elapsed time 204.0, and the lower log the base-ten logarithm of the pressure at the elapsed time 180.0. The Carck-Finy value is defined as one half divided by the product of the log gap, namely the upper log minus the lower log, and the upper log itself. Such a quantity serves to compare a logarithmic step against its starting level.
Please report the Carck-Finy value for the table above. -1314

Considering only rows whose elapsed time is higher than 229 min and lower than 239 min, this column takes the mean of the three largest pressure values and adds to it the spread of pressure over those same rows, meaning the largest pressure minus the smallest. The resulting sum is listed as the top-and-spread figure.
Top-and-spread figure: 2.68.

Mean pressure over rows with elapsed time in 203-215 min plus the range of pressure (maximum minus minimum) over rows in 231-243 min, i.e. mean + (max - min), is 2.34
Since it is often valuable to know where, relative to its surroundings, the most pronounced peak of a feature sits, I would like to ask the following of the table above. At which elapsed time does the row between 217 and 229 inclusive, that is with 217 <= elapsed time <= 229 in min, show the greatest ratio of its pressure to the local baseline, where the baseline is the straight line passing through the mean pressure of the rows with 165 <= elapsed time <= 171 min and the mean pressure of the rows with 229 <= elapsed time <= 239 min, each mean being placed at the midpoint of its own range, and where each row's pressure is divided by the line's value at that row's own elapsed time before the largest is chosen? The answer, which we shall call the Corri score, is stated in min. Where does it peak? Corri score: 228.0 min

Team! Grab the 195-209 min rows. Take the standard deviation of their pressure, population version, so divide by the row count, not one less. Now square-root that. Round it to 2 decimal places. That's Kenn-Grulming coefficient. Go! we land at 0.36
